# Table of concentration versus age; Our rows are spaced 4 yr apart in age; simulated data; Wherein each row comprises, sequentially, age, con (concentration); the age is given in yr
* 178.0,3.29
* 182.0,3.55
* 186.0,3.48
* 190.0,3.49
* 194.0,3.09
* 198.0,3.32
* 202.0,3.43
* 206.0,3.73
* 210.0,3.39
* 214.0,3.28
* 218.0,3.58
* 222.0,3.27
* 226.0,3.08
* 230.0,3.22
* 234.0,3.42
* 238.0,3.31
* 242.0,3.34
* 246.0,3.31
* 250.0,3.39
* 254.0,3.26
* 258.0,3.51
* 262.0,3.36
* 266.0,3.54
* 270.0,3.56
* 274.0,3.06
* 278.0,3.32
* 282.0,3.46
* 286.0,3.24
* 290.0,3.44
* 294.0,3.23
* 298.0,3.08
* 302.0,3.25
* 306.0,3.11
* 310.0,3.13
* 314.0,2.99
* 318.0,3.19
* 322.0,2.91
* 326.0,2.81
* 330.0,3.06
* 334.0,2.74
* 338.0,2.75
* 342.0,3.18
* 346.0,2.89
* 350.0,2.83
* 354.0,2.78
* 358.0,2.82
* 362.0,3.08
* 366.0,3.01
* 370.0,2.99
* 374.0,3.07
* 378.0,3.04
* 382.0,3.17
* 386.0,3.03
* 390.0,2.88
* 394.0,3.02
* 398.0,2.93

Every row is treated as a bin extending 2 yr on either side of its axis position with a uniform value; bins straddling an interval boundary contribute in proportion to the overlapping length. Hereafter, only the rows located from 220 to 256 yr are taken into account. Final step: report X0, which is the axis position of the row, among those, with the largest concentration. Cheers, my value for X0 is 234.0 yr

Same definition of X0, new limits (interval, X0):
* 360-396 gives 382.0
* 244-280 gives 270.0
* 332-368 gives 342.0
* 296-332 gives 302.0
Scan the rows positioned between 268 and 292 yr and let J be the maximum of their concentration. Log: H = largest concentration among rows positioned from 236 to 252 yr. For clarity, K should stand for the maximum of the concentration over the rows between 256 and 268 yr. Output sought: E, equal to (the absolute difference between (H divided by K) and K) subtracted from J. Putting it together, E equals 0.98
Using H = 3.39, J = 3.56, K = 3.54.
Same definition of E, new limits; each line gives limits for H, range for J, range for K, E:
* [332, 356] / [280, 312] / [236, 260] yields 0.86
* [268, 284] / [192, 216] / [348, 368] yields 1.81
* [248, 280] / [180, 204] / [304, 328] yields 1.48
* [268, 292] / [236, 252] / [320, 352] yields 1.33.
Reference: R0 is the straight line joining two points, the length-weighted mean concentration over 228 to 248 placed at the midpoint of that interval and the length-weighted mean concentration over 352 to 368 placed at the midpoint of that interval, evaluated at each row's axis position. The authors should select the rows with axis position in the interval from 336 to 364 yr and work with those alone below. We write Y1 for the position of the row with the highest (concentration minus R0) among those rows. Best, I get 342.0 yr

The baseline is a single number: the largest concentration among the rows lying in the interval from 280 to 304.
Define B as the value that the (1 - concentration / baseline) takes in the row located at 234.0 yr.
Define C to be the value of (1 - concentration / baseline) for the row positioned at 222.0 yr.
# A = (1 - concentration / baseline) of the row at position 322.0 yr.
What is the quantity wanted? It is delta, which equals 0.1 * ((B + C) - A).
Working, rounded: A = 0.16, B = 0.01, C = 0.055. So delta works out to -0.009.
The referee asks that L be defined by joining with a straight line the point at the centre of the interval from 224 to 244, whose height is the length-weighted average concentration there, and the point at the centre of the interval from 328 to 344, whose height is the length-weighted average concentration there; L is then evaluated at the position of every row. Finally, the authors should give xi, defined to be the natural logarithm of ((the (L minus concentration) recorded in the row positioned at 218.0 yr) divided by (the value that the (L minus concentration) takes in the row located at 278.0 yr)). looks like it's 0.3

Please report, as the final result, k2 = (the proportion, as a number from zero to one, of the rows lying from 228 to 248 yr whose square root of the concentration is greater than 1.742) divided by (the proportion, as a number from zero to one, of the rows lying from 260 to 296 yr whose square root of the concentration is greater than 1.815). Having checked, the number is 1.5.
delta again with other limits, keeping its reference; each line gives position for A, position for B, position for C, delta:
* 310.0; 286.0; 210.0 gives -0.001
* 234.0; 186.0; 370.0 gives 0.012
